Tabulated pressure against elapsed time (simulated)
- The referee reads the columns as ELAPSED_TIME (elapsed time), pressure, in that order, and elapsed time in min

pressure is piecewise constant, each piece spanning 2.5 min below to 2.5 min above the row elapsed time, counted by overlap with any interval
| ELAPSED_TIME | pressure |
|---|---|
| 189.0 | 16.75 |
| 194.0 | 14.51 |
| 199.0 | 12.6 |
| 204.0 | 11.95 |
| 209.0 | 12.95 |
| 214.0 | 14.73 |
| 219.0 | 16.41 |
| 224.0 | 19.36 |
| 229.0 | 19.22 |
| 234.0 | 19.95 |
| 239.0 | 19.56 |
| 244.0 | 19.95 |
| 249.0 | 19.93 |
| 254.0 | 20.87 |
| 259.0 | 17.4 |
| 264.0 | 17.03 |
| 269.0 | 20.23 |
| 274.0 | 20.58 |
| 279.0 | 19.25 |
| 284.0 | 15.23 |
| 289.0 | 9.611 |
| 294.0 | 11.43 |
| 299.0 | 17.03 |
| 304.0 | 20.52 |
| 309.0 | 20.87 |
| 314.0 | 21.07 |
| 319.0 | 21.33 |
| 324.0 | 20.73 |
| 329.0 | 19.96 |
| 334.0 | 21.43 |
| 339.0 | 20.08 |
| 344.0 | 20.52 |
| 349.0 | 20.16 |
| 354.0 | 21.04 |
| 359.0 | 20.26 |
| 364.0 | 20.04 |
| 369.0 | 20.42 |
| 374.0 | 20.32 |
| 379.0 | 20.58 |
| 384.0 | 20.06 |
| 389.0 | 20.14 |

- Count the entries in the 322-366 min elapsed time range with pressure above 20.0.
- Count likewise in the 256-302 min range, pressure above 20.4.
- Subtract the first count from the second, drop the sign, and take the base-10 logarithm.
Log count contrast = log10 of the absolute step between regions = 0.85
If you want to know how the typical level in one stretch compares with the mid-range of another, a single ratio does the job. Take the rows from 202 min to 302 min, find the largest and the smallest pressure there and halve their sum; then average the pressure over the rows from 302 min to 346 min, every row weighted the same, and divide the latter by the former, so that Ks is 1.36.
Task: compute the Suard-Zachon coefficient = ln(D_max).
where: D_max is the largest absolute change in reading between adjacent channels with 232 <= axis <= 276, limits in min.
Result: 1.2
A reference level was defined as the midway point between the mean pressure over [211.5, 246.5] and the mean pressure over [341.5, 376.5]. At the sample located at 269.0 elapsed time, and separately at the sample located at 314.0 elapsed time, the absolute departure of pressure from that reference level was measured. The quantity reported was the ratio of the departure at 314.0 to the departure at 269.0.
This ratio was 2.0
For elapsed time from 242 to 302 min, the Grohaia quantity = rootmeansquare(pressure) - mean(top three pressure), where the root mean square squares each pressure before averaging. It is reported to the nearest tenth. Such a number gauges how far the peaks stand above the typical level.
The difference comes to -2.8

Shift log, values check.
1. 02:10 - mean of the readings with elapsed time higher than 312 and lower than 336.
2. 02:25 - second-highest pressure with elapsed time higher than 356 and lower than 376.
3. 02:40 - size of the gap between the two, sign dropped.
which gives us 0.6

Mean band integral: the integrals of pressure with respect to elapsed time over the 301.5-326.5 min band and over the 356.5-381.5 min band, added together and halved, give 515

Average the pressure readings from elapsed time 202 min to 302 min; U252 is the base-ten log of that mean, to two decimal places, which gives 1.23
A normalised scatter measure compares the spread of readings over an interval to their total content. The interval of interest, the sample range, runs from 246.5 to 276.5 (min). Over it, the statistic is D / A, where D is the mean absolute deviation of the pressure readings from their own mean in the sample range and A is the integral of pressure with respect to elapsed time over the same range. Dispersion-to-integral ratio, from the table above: 0.0024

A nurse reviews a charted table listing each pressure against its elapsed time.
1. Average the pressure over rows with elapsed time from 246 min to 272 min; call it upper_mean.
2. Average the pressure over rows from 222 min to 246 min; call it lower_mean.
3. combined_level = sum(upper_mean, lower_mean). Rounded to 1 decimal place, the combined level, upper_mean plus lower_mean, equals 38.7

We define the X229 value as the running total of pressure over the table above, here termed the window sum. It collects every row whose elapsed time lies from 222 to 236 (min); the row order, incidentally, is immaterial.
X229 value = 59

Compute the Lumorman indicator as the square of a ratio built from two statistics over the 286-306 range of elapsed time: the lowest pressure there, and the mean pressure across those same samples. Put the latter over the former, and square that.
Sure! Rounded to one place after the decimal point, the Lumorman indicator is 2.3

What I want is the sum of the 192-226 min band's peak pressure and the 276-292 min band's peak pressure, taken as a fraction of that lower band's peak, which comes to 1.99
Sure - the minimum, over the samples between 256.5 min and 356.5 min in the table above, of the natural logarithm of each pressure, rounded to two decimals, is 2.26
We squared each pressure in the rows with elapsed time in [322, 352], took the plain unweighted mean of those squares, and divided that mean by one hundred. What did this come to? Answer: 4.20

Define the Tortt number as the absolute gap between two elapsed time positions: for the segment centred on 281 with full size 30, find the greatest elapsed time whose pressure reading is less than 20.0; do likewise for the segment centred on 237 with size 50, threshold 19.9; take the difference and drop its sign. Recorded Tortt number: 35 min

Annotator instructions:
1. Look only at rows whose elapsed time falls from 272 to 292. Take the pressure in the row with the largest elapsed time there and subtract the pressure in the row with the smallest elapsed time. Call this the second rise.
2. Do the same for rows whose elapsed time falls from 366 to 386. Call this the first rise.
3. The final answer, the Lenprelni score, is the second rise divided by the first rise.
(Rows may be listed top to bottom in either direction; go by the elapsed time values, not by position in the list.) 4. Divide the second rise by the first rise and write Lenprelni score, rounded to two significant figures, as 30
